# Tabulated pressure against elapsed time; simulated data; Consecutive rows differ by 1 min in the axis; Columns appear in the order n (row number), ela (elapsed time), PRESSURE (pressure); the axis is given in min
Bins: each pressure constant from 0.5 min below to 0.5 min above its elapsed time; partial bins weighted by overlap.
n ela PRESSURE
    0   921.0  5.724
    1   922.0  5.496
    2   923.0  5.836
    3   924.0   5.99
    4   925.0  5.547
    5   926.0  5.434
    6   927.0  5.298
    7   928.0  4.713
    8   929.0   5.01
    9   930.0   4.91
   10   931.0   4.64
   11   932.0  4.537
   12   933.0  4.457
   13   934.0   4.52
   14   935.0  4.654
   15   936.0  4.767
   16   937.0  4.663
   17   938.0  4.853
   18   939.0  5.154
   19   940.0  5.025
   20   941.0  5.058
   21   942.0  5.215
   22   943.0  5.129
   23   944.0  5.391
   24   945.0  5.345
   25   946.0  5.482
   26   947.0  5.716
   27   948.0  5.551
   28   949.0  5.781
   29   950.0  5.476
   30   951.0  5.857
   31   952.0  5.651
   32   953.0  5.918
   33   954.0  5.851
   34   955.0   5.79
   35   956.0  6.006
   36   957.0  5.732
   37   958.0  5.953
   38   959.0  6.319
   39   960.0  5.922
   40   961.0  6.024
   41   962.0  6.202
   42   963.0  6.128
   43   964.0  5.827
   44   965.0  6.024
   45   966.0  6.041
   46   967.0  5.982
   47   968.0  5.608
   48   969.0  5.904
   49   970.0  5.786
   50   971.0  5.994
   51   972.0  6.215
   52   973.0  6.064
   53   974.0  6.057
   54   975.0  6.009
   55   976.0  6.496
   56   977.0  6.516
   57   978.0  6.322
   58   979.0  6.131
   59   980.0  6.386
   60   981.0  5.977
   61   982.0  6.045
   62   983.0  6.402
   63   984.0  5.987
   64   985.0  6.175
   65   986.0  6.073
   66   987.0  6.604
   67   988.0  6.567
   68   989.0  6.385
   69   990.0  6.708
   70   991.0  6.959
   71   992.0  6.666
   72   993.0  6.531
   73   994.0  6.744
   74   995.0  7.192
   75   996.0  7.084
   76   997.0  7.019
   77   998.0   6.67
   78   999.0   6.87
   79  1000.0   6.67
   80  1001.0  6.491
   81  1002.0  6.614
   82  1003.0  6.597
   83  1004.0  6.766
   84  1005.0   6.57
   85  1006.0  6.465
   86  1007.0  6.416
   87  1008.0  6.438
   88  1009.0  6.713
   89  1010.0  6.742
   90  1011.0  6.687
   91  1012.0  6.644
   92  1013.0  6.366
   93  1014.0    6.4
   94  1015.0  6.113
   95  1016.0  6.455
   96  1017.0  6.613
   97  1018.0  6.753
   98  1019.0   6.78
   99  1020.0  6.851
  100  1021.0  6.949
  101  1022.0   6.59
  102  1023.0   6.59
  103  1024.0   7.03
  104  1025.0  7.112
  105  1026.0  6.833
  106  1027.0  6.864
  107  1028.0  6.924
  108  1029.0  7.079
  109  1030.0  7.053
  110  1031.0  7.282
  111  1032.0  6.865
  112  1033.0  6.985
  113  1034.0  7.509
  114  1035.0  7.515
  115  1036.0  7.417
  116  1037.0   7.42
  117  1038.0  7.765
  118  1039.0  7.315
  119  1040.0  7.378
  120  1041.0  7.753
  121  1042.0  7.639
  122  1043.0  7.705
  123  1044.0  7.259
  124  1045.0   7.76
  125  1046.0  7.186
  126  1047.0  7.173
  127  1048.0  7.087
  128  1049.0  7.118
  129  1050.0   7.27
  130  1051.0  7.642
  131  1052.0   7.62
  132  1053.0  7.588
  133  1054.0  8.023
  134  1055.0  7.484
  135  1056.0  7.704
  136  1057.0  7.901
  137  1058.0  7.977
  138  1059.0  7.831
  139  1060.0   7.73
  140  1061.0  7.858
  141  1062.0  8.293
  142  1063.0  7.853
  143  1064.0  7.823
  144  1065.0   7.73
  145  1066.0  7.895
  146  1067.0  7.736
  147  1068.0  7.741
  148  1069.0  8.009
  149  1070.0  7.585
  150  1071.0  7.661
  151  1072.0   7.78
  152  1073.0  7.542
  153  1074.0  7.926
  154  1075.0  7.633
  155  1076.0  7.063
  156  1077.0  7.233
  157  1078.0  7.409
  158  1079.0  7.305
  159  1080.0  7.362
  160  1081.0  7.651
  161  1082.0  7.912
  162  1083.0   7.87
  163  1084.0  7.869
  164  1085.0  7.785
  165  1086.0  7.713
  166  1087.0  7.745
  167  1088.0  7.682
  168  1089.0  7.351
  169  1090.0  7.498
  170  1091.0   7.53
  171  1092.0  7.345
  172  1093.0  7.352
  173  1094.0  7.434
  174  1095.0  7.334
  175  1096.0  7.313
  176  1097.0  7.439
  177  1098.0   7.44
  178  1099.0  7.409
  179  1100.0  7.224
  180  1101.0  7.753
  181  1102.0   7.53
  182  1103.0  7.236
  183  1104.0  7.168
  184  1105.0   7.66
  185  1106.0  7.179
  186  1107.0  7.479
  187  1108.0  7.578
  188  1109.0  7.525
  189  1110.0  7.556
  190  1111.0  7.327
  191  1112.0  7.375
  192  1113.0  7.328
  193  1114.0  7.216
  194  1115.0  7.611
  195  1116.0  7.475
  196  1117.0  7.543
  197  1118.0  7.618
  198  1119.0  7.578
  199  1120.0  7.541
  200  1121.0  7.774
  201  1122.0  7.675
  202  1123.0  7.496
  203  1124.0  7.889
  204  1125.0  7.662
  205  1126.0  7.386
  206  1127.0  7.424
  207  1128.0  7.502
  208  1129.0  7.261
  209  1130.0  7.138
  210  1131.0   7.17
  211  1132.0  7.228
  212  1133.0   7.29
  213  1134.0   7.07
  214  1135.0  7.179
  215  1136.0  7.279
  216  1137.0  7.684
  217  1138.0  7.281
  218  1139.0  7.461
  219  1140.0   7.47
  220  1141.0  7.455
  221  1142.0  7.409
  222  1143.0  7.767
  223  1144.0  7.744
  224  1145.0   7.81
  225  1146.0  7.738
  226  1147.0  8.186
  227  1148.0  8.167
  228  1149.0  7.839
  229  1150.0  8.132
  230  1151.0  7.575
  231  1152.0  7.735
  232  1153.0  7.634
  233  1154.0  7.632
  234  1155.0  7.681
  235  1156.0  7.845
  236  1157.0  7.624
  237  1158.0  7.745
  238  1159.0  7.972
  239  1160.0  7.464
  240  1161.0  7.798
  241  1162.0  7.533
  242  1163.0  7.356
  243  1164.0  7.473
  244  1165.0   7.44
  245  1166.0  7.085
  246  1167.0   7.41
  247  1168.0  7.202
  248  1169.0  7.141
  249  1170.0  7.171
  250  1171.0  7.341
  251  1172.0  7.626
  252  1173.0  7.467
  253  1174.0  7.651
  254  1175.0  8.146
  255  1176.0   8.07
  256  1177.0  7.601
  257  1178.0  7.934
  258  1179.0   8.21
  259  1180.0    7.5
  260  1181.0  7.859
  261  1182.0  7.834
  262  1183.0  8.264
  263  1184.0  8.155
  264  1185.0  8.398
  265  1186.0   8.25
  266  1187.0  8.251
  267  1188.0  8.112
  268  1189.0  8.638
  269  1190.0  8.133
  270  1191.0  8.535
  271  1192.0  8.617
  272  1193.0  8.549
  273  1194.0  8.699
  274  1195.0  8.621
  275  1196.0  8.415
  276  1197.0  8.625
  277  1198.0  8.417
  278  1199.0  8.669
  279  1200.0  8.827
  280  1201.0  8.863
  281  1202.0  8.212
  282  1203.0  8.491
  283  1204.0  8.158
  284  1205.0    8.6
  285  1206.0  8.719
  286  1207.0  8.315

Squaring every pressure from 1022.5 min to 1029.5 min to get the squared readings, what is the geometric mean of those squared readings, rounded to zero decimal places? 48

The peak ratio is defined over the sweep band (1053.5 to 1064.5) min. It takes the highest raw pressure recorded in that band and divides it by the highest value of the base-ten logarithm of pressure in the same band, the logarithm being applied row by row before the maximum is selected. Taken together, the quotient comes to 9.03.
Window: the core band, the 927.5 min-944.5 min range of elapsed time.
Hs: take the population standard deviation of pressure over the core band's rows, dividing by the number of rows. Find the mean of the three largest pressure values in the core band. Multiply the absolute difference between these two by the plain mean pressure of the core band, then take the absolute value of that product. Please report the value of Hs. 24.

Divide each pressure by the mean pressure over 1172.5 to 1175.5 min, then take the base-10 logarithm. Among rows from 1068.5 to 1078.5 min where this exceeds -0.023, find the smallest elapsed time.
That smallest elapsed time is 1069.0 min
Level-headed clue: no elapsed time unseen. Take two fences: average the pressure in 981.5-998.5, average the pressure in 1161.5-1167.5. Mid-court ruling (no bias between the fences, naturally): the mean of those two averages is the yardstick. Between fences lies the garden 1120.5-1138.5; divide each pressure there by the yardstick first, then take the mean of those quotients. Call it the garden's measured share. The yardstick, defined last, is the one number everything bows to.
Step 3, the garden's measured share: 1.06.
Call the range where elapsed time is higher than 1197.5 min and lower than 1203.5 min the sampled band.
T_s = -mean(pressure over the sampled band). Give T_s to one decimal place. -8.6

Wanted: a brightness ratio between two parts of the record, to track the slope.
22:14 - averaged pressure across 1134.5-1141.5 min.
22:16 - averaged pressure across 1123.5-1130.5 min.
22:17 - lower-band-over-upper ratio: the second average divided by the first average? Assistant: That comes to 1.01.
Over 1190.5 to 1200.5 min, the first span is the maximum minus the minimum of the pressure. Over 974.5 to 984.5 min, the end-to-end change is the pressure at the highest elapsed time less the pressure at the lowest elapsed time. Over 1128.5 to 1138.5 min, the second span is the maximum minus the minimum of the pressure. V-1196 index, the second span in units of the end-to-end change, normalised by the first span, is -68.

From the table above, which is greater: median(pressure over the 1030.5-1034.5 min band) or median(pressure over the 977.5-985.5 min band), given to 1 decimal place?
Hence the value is 7.1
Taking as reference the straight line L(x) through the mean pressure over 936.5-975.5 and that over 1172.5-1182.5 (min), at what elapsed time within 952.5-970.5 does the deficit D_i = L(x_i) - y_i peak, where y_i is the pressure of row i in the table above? 968.0 min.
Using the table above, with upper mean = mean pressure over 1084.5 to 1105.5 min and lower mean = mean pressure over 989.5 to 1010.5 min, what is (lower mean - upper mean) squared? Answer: 0.58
